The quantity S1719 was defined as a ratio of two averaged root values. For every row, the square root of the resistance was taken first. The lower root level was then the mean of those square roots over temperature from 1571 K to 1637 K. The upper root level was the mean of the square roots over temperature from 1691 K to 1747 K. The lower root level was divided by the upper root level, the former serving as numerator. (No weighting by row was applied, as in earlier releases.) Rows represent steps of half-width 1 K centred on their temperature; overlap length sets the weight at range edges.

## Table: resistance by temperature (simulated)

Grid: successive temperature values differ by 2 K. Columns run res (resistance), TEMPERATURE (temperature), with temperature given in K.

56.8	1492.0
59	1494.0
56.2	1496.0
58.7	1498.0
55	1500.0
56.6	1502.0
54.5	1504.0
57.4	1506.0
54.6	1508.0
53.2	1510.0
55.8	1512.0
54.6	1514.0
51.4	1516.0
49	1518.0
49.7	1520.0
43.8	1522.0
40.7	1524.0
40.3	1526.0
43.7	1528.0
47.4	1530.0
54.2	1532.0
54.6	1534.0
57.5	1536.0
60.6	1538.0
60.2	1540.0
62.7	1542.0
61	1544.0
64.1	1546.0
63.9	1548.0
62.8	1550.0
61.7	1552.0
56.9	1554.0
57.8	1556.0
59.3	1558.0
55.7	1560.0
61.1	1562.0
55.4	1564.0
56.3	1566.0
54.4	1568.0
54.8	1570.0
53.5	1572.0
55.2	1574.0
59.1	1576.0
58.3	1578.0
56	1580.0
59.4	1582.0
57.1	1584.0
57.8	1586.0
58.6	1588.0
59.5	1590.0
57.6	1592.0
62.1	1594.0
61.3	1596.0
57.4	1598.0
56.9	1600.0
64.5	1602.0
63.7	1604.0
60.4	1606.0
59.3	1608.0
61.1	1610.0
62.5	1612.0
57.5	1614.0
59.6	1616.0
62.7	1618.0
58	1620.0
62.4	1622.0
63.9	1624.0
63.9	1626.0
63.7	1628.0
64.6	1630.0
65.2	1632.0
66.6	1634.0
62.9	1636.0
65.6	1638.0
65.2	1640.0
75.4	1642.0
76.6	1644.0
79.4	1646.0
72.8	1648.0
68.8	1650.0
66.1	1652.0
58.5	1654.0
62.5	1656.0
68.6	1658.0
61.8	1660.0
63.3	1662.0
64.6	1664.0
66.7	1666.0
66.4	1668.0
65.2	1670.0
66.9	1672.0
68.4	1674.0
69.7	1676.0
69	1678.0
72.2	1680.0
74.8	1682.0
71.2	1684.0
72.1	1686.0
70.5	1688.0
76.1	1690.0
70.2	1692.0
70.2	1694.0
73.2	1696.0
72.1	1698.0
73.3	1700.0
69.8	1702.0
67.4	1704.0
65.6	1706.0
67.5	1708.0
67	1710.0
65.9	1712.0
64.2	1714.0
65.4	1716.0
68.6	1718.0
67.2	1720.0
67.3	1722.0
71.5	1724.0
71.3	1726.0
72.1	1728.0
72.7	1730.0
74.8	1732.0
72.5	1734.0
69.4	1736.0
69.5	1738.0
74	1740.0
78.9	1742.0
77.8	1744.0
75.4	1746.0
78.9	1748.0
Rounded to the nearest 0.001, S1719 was 0.925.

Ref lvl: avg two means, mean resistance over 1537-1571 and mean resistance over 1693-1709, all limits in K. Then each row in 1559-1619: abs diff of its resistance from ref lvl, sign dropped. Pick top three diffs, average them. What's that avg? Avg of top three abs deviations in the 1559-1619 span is 10.4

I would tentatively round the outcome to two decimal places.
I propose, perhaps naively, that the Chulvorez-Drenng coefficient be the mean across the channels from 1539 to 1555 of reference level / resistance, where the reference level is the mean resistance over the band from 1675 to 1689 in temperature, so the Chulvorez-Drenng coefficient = 1.16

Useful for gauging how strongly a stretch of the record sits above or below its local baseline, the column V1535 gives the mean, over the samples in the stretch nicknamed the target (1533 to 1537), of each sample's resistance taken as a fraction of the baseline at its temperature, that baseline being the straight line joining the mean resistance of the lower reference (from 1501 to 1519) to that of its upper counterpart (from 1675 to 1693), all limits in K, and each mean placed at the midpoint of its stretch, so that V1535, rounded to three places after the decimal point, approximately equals 0.989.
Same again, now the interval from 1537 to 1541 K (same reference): 1.059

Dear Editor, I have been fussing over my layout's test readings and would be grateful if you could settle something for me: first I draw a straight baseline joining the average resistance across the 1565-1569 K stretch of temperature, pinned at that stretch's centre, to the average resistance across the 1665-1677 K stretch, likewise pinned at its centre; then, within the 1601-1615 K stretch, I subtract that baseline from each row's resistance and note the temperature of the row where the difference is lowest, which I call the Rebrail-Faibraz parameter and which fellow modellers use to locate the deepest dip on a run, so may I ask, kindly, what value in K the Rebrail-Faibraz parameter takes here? 1614.0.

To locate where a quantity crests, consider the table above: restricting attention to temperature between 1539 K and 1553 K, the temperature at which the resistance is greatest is 1546.0 K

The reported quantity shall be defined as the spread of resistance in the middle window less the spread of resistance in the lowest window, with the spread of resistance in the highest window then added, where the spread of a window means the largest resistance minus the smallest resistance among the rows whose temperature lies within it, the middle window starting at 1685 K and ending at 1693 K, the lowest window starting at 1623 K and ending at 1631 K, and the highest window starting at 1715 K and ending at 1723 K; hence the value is 8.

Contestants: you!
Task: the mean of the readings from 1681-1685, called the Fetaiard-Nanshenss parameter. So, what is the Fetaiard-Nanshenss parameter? 73.0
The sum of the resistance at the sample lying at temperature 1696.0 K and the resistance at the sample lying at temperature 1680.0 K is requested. 145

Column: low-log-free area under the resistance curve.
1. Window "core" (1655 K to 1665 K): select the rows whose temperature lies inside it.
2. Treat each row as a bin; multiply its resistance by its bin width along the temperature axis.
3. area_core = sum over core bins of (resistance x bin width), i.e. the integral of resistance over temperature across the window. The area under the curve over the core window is 642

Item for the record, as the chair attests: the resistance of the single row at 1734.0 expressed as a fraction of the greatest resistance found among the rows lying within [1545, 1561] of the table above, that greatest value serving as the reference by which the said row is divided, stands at 1.13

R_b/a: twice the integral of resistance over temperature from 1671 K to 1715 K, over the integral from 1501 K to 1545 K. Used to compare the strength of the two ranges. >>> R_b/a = 2.64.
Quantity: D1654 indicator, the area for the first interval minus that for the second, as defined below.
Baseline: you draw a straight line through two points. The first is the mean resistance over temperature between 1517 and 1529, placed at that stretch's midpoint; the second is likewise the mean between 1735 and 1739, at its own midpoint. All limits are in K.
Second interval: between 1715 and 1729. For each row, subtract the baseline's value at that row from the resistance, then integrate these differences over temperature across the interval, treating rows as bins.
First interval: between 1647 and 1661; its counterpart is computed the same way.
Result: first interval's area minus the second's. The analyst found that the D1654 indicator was 62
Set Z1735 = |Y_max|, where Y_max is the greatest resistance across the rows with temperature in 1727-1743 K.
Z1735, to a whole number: 79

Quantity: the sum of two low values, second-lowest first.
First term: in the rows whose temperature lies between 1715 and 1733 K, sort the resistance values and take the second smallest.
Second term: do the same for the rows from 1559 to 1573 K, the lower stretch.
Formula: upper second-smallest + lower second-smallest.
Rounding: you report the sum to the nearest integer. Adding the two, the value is 122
